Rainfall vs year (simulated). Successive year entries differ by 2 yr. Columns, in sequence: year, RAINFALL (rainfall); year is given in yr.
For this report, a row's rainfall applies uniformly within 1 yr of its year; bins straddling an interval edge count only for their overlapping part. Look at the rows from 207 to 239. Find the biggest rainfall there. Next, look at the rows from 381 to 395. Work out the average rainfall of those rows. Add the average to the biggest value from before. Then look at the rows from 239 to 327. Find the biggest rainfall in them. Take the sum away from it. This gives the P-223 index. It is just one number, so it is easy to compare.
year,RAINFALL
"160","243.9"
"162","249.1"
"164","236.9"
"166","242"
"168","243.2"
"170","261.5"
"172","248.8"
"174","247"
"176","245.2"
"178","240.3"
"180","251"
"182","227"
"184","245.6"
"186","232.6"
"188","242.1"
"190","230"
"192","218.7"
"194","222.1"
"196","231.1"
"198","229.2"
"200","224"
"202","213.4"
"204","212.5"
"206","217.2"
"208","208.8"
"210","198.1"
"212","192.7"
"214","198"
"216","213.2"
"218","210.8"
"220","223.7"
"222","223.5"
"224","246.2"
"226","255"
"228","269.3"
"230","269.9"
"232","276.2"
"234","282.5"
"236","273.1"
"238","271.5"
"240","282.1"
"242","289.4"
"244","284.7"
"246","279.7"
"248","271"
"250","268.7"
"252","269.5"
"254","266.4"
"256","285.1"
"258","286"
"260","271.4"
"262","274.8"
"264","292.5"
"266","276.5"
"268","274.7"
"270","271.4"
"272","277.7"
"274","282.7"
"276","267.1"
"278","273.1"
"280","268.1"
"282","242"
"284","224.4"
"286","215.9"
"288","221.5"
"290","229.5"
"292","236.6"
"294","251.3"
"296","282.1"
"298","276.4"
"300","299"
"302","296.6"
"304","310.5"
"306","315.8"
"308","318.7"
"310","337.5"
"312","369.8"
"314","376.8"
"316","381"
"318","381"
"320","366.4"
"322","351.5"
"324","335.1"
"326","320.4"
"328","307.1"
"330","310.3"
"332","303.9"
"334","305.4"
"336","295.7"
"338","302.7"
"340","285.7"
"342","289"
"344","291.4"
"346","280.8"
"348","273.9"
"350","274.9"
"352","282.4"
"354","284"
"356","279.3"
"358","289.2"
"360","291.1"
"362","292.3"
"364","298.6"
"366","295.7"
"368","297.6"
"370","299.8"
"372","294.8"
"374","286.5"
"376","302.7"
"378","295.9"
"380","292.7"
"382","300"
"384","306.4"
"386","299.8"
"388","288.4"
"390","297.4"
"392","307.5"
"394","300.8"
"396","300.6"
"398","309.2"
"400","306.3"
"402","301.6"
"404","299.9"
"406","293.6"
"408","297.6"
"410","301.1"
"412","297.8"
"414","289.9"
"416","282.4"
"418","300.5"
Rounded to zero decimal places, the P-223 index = -202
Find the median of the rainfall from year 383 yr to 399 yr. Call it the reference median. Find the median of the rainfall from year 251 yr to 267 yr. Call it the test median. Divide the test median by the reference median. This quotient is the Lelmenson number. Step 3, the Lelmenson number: 0.92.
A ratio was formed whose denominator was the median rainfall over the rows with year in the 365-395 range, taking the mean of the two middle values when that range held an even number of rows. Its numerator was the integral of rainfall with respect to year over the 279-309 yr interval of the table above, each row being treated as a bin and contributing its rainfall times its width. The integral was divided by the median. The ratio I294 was 26.8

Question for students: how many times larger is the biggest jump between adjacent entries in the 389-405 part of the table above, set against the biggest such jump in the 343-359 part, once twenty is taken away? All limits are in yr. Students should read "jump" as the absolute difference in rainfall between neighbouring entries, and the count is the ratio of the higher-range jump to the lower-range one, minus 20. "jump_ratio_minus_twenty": -19.05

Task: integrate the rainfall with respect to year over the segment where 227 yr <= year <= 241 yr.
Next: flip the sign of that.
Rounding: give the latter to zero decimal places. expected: -3849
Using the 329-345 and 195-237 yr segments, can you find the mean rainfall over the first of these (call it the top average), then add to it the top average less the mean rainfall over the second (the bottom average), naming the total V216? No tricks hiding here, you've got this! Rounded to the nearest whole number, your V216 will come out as 364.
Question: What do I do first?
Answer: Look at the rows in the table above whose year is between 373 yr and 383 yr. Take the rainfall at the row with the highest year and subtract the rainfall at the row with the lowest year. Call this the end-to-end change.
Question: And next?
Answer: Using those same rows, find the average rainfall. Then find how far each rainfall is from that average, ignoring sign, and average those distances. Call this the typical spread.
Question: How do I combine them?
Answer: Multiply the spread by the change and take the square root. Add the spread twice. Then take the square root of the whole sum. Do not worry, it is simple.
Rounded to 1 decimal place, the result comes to 4.2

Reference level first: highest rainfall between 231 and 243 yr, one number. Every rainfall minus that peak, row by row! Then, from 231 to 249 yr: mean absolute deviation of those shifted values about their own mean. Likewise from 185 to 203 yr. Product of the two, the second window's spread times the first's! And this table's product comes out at 35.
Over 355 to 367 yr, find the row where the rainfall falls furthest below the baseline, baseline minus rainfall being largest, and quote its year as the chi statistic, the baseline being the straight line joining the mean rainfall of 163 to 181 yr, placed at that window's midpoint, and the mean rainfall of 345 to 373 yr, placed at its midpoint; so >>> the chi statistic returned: 356 yr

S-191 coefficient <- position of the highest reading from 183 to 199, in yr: 184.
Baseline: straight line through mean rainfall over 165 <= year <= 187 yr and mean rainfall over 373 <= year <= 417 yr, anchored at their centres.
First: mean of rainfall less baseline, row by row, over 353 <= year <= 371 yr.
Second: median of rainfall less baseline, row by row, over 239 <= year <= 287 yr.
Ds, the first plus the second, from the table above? 11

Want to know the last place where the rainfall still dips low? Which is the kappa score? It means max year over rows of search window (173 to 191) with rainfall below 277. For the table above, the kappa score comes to 190 yr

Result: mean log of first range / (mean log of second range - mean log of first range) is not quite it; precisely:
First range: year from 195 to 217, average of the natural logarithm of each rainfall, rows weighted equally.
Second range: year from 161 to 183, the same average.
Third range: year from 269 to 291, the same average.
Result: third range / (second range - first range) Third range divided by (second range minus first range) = 39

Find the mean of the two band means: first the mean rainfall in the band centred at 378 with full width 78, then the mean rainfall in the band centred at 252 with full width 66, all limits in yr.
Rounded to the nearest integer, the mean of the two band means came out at 281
